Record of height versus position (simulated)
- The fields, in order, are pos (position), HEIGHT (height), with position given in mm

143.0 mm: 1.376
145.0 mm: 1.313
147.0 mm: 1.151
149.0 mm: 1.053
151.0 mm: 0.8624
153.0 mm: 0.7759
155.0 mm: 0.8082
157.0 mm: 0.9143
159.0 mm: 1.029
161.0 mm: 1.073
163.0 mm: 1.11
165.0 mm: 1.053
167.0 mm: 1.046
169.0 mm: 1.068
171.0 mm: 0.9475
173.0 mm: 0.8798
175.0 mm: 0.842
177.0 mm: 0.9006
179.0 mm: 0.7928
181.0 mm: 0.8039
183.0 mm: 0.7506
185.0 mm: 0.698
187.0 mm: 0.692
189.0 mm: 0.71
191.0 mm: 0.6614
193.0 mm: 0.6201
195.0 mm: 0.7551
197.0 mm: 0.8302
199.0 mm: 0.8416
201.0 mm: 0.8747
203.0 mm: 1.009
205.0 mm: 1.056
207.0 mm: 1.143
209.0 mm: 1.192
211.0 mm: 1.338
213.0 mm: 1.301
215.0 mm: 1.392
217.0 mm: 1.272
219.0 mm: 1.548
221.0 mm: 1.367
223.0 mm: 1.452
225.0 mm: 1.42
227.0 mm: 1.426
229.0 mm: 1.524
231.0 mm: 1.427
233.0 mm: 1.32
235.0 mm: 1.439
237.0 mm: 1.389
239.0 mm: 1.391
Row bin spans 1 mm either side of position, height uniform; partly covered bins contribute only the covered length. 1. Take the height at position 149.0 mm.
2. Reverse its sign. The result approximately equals -1.1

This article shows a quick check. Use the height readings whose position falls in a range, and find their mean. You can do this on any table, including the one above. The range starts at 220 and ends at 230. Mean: 1.4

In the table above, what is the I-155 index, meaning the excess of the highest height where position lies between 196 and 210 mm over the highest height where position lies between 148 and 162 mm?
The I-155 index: 0.12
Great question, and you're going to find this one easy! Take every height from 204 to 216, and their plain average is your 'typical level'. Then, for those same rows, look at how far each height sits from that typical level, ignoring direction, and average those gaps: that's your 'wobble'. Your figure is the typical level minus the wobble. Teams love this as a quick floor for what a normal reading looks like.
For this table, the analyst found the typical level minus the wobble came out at 1.1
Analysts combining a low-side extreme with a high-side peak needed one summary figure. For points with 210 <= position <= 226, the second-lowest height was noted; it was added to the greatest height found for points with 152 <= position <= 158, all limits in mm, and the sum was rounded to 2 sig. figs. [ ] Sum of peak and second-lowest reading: 2.2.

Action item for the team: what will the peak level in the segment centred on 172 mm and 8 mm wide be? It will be 1.068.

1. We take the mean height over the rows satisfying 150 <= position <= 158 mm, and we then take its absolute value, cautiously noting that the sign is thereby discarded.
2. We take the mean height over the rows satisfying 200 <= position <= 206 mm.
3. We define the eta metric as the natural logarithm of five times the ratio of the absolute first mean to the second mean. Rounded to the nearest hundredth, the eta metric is 1.46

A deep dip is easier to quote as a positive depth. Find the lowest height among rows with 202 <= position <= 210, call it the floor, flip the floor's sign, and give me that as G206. -1.0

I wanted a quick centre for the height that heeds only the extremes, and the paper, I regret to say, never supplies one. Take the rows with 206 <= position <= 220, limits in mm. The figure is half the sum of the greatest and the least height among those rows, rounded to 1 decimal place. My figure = 1.3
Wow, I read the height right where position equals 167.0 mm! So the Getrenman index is 1.046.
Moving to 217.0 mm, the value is 1.272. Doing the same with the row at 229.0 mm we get 1.524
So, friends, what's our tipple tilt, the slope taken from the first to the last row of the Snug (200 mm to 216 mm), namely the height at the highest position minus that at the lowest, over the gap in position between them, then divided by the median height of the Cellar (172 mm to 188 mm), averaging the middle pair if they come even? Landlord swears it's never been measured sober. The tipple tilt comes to 0.05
